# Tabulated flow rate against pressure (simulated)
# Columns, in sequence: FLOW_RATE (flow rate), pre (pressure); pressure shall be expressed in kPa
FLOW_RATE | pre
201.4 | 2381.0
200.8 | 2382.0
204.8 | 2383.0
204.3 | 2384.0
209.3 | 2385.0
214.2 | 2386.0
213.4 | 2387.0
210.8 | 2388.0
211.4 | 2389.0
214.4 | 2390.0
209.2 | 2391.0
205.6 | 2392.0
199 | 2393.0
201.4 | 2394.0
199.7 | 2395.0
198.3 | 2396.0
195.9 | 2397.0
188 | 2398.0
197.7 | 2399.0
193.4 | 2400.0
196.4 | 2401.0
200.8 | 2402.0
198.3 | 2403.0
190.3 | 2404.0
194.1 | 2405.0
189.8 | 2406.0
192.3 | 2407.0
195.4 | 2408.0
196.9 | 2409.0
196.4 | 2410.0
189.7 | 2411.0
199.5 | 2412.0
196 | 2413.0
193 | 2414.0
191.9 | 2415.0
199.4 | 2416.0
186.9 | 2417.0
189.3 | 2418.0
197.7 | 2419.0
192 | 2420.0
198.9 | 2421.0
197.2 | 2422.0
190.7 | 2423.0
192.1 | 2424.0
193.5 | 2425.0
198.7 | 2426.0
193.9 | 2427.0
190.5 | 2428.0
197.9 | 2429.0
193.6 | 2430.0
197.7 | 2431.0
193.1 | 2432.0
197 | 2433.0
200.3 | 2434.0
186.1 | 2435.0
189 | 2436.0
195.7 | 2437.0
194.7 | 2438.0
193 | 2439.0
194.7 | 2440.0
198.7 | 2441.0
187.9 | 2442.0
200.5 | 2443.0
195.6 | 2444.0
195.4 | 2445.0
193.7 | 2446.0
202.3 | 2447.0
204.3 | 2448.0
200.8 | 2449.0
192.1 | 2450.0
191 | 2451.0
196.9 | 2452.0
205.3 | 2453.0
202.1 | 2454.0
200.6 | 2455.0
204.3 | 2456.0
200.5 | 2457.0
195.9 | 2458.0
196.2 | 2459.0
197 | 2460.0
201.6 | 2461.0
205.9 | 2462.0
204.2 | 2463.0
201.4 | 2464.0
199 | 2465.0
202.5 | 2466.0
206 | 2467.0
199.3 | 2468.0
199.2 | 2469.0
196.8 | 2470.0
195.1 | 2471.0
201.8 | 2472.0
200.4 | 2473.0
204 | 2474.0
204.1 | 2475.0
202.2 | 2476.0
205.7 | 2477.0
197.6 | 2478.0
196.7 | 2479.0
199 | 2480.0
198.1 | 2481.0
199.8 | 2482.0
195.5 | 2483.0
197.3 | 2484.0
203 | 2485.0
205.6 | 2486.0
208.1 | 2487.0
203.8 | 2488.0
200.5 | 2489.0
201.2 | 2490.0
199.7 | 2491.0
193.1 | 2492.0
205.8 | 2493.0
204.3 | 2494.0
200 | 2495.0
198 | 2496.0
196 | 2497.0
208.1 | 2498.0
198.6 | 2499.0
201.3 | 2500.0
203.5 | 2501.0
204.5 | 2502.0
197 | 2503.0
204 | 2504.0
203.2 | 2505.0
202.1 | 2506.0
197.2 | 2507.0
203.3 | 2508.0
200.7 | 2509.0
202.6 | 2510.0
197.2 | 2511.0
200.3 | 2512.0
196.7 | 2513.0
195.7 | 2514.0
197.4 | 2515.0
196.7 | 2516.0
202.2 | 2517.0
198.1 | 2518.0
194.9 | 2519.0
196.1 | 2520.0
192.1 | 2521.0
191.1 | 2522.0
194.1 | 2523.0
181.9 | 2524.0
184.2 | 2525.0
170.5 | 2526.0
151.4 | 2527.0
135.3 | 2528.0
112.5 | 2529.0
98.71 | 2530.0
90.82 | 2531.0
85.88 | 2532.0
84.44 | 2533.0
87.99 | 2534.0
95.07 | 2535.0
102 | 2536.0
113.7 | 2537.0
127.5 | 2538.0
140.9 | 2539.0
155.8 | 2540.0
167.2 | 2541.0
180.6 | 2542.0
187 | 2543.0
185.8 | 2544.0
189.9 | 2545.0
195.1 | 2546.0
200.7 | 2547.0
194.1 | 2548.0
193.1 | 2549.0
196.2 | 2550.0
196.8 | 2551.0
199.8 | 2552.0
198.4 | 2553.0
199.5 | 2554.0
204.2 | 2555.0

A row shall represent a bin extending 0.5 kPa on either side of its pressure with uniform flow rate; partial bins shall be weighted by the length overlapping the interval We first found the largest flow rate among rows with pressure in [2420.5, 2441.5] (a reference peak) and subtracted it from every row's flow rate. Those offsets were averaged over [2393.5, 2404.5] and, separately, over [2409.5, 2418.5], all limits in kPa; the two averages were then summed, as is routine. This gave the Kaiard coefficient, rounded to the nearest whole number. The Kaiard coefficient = -11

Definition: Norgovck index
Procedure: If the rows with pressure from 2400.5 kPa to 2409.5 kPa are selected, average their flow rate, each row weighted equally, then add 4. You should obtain 198.9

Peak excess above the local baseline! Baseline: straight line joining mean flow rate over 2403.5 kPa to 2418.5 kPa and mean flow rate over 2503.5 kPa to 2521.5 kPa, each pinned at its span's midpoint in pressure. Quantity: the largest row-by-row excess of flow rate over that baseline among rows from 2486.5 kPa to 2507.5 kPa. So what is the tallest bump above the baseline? 11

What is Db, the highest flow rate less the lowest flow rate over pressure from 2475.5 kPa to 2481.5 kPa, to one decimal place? 9.0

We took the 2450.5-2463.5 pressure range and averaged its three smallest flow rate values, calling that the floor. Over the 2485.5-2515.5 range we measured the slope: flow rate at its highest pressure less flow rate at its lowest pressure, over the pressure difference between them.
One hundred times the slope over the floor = -0.15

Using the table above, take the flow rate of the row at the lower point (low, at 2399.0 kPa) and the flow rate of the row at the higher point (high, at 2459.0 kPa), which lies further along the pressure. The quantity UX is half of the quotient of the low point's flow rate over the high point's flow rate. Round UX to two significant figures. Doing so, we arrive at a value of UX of 0.50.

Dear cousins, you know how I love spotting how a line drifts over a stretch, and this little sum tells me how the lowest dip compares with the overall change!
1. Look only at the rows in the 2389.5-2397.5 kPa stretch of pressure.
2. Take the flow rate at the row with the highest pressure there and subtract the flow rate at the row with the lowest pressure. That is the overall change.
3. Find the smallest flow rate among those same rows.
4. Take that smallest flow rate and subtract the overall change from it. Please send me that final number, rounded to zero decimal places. 214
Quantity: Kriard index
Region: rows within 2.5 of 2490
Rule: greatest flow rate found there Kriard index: 203.8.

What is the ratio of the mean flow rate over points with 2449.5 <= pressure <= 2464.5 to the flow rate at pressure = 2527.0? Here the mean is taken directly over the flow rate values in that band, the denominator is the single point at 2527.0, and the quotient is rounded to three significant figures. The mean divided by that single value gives 1.32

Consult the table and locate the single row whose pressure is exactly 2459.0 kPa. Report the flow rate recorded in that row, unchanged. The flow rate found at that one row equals 196.2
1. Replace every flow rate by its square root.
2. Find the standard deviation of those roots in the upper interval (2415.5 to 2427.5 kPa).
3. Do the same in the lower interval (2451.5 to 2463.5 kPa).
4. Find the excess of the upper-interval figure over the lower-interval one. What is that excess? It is 0.02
